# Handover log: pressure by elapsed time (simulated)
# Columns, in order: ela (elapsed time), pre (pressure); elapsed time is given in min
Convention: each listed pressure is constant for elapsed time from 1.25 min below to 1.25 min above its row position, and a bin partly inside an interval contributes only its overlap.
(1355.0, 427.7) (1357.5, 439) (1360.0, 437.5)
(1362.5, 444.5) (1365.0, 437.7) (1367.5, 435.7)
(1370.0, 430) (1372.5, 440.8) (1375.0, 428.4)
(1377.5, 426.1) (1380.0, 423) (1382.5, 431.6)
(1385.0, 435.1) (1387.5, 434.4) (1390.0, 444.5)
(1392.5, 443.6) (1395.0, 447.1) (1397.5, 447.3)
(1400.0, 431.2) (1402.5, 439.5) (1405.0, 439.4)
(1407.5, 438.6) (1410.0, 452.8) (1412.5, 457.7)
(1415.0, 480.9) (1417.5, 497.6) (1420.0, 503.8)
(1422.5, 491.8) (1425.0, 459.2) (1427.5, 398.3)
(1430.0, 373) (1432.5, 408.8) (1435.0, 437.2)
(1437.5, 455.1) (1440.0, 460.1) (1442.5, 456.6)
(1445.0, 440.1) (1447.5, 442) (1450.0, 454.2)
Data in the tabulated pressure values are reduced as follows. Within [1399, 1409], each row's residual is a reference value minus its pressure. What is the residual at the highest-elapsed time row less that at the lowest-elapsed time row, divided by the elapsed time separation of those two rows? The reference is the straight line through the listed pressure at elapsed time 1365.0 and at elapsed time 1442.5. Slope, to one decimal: -0.7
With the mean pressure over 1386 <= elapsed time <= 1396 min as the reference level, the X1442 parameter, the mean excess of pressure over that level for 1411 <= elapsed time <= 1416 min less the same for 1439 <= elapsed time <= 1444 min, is 11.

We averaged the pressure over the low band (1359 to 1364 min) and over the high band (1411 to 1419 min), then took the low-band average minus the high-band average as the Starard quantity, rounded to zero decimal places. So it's -38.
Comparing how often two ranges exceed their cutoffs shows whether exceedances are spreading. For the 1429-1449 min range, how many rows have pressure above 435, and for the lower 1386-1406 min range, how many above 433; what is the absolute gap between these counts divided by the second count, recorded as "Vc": 0.14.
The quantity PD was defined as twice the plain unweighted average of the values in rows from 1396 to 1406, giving 879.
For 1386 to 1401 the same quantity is 883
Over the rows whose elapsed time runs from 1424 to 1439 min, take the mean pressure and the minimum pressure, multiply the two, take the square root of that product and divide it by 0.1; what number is 3967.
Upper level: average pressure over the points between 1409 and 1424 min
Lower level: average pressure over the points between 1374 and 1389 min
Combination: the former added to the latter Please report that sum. 911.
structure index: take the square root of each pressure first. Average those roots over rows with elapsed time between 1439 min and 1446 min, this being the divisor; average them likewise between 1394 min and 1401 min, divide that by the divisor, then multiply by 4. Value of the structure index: 3.95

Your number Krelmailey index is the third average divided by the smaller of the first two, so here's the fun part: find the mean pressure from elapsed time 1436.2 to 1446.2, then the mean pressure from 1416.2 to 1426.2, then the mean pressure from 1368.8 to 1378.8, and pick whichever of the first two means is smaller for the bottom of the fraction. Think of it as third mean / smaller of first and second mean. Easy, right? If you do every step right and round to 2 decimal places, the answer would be 0.95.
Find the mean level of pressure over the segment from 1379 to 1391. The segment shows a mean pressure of 434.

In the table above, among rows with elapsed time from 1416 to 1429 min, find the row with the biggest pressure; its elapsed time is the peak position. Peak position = 1420.0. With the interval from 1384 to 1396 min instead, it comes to 1395.0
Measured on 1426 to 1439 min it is 1437.5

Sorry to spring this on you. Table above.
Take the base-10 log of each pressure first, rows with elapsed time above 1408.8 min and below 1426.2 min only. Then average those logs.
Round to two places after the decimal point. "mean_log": 2.68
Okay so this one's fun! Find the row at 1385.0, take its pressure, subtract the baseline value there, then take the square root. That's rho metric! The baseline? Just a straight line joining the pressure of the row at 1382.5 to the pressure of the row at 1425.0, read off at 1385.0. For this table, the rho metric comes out 1.4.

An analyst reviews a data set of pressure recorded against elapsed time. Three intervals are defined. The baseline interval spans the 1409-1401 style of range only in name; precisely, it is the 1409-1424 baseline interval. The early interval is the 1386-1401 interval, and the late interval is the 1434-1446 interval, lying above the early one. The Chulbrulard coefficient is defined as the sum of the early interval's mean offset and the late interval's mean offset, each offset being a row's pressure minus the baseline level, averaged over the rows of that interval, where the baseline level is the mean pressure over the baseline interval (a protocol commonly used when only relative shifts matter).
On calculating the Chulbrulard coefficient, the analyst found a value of -70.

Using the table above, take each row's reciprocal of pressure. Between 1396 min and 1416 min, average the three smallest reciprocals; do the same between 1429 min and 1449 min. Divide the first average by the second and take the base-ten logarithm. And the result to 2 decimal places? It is -0.01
